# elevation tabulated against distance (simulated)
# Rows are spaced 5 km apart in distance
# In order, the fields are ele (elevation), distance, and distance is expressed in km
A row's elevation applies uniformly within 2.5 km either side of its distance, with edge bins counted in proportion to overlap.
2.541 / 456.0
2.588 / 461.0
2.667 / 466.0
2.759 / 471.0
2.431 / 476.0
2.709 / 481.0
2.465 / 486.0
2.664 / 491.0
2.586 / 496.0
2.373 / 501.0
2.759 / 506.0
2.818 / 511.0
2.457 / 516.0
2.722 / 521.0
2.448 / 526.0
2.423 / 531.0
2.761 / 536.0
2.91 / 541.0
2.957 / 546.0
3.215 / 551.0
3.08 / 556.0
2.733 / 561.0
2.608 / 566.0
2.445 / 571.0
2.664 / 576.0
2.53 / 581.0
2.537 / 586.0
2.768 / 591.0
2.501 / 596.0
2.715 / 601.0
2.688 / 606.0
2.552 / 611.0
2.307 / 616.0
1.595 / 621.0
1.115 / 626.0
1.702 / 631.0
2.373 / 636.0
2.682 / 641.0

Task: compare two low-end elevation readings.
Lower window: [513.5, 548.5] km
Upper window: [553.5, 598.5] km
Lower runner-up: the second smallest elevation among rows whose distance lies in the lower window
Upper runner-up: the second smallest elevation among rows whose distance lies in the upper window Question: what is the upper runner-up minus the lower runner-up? 0.05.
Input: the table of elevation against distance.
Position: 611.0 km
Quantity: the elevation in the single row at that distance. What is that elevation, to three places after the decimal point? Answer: 2.552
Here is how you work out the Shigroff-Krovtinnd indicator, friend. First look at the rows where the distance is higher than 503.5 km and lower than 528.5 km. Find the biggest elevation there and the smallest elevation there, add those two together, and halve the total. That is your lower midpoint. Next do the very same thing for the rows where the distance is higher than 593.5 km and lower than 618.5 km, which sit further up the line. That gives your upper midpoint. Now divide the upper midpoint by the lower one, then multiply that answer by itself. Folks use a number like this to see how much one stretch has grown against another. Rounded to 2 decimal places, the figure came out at 0.91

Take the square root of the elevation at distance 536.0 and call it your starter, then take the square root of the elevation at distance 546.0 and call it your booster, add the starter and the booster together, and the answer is 3.38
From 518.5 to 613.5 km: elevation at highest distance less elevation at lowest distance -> -0.17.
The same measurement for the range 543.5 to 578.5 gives -0.29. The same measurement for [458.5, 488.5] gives -0.12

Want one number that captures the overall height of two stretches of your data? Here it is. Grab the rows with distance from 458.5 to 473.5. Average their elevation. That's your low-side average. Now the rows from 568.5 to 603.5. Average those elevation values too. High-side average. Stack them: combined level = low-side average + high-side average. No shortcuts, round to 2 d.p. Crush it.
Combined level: 5.27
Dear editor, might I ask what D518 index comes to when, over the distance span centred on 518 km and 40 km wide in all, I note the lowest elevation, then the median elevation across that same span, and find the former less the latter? -0.22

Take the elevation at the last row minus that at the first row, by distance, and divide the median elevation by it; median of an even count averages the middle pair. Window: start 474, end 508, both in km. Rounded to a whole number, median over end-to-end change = 8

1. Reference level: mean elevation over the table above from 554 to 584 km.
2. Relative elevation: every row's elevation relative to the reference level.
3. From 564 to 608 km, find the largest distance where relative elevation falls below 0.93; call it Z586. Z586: 571.0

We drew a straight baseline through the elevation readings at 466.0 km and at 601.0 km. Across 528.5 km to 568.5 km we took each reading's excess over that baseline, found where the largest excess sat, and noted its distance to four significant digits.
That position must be 551.0 km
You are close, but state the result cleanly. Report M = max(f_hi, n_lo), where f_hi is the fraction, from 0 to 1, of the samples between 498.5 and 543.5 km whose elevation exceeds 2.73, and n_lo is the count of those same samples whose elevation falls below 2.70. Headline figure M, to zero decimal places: 4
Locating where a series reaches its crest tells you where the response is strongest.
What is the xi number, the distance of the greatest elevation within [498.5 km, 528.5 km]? 511.0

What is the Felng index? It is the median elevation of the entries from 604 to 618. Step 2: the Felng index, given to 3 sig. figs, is 2.55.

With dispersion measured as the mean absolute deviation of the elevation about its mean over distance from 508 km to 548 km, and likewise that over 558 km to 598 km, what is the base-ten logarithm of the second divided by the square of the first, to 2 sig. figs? 0.45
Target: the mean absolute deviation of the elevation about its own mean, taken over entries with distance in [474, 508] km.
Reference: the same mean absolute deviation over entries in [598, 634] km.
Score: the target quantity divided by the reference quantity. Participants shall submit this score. 0.23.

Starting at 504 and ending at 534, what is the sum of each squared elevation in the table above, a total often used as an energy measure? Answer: 41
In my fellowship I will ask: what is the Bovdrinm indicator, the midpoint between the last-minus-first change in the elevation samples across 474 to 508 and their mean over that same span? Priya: 1.4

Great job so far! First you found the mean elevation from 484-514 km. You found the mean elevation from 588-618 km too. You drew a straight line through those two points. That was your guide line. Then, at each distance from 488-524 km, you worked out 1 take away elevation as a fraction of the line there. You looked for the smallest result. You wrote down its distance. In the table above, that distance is 511.0 km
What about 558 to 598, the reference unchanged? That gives 591.0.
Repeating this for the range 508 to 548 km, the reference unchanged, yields 546.0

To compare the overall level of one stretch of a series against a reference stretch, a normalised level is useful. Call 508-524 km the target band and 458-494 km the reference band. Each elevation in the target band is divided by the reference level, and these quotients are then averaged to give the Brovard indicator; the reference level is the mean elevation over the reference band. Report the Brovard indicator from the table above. 1.02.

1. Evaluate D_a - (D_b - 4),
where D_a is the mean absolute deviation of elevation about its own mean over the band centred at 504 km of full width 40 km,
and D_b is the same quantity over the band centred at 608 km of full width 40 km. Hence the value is 3.67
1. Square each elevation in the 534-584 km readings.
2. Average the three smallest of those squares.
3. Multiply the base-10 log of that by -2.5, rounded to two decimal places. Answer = -2.01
